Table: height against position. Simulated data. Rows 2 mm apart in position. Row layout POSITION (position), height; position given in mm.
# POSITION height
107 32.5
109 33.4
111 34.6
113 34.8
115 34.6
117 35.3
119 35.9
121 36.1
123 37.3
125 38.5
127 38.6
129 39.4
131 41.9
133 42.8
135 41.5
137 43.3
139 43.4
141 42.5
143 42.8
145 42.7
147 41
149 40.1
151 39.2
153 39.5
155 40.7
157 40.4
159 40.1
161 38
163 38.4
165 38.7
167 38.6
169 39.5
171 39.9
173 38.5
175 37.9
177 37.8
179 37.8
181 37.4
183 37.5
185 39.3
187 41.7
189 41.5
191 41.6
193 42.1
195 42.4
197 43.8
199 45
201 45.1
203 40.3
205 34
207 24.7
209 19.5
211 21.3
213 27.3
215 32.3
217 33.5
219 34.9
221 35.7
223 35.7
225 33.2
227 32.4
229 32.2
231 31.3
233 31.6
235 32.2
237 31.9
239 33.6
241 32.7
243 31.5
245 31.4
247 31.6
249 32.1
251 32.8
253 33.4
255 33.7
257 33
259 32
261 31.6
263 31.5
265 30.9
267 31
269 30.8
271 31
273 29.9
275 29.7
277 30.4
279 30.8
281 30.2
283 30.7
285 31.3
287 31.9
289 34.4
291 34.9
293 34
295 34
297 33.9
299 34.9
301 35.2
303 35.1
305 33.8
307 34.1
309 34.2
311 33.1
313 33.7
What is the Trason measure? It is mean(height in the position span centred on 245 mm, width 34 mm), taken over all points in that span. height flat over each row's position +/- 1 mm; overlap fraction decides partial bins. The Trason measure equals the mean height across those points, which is 32.3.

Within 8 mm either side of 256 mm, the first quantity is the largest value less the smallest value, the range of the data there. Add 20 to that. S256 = 22.2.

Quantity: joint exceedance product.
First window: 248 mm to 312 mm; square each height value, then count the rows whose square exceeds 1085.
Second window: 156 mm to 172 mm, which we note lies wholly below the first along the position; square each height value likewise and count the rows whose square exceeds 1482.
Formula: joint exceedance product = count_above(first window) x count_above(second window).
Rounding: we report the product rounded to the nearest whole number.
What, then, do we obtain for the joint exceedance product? 90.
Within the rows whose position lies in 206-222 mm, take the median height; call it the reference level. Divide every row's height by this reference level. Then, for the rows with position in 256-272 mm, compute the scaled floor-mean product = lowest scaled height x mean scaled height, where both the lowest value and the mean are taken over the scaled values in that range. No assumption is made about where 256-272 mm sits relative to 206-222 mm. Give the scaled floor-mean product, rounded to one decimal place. 1.1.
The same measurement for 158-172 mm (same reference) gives 1.7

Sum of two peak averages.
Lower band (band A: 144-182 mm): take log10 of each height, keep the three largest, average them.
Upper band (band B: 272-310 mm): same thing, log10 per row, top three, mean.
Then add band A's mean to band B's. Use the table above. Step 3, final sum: 3.16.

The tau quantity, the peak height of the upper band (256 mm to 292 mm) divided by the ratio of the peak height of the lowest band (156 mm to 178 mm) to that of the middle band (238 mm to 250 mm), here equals 29.0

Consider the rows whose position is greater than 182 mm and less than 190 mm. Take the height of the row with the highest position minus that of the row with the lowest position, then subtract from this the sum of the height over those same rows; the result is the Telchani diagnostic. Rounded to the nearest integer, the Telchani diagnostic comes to -156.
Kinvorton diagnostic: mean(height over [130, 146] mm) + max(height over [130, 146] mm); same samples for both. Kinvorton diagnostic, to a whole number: 86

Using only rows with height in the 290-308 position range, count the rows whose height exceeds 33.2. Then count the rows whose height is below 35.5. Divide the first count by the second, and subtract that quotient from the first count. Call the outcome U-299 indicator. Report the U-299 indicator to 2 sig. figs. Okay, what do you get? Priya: 8.0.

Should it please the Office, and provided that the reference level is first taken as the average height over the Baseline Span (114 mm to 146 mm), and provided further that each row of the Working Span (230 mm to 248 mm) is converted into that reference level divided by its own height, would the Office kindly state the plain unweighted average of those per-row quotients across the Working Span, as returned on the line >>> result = 1.24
